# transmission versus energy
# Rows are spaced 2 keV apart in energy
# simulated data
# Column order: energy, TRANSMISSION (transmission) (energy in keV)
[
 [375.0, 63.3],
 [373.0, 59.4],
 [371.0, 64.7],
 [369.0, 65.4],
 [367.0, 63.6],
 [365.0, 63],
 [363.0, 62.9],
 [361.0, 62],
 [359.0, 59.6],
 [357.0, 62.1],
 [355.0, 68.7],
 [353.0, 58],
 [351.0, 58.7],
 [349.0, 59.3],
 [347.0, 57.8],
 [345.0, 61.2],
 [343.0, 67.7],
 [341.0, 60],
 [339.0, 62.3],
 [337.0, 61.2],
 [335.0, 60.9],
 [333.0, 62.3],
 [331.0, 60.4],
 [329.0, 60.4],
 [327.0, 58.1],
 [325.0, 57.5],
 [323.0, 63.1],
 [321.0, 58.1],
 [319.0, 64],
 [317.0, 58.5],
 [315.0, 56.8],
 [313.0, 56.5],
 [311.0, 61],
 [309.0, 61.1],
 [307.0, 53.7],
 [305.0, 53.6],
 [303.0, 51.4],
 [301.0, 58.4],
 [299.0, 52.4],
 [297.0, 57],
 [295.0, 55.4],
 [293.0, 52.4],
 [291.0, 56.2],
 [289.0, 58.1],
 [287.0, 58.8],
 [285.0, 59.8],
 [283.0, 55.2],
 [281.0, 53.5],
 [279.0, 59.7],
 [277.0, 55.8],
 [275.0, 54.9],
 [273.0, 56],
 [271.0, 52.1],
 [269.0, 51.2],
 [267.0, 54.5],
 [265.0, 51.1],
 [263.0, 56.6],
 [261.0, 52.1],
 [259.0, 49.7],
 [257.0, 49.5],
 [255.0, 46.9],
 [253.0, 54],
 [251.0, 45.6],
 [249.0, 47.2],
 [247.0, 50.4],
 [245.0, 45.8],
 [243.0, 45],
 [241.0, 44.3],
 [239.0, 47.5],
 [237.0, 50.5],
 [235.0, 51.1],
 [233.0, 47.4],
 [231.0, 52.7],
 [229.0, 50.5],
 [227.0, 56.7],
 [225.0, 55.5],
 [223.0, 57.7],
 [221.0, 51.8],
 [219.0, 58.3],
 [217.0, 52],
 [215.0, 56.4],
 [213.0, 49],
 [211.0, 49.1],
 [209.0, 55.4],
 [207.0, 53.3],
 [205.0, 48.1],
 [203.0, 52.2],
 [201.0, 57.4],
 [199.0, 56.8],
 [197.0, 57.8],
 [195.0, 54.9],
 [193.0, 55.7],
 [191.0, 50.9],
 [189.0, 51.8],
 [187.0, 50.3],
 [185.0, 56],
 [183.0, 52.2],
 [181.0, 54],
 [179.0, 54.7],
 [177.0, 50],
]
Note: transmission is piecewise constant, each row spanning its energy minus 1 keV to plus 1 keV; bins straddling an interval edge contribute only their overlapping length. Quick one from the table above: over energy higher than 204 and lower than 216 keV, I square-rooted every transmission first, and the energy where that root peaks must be 215.0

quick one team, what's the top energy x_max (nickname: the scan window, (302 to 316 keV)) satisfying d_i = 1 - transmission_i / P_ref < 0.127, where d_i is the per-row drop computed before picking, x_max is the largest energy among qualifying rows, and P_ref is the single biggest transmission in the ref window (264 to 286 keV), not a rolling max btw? 315.0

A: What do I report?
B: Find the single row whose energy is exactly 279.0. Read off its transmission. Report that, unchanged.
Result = 59.7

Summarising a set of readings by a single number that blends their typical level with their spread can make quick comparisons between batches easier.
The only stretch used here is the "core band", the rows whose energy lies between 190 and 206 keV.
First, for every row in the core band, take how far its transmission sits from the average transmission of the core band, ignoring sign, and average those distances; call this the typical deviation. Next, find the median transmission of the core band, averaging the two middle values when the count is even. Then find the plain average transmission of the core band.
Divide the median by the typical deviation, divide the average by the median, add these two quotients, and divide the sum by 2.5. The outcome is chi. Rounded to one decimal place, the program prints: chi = 8.1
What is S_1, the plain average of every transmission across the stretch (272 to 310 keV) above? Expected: 56.0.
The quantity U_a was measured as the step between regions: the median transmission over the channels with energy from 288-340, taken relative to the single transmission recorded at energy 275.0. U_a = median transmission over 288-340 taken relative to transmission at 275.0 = 3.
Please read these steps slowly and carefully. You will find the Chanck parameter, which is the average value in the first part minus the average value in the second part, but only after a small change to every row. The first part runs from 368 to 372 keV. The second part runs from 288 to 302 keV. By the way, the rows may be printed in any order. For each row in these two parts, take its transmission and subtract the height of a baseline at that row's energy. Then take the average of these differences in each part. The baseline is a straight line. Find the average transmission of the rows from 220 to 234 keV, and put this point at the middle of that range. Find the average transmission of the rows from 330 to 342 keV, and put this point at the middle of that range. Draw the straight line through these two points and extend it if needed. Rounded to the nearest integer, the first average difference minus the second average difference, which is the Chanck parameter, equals 4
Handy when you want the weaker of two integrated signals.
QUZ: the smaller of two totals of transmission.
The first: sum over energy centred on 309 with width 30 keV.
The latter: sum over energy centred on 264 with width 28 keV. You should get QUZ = 730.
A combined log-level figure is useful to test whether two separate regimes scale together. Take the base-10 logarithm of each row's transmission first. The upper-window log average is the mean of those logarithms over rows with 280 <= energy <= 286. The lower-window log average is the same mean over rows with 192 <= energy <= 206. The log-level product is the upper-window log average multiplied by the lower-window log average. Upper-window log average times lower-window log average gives 3.04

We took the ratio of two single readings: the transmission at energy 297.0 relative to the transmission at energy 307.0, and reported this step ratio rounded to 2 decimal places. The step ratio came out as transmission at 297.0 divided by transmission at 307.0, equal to 1.06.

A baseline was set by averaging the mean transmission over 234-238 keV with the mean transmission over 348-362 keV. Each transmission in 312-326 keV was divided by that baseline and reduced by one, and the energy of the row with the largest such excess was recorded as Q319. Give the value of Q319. 319.0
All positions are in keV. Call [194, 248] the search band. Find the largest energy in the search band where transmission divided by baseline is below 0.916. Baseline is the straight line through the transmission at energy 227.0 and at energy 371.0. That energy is 247.0 keV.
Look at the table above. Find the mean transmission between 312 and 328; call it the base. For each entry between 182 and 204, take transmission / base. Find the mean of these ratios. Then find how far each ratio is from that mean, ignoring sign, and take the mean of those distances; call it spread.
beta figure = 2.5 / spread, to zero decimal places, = 60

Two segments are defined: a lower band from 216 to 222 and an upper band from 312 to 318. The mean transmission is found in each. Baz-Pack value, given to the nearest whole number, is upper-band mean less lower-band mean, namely 3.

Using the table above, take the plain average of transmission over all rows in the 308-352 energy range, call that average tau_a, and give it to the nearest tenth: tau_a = 60.3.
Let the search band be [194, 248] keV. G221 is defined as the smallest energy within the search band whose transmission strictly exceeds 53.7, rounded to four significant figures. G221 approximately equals 195.0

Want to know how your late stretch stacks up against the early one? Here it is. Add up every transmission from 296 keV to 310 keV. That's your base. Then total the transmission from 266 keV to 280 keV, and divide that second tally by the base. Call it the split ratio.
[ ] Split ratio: 0.99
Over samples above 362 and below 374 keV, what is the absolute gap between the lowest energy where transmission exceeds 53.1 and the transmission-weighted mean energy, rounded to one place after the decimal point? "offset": 5.0 keV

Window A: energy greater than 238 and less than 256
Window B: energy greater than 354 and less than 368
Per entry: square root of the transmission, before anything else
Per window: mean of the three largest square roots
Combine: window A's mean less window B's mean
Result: -1.0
